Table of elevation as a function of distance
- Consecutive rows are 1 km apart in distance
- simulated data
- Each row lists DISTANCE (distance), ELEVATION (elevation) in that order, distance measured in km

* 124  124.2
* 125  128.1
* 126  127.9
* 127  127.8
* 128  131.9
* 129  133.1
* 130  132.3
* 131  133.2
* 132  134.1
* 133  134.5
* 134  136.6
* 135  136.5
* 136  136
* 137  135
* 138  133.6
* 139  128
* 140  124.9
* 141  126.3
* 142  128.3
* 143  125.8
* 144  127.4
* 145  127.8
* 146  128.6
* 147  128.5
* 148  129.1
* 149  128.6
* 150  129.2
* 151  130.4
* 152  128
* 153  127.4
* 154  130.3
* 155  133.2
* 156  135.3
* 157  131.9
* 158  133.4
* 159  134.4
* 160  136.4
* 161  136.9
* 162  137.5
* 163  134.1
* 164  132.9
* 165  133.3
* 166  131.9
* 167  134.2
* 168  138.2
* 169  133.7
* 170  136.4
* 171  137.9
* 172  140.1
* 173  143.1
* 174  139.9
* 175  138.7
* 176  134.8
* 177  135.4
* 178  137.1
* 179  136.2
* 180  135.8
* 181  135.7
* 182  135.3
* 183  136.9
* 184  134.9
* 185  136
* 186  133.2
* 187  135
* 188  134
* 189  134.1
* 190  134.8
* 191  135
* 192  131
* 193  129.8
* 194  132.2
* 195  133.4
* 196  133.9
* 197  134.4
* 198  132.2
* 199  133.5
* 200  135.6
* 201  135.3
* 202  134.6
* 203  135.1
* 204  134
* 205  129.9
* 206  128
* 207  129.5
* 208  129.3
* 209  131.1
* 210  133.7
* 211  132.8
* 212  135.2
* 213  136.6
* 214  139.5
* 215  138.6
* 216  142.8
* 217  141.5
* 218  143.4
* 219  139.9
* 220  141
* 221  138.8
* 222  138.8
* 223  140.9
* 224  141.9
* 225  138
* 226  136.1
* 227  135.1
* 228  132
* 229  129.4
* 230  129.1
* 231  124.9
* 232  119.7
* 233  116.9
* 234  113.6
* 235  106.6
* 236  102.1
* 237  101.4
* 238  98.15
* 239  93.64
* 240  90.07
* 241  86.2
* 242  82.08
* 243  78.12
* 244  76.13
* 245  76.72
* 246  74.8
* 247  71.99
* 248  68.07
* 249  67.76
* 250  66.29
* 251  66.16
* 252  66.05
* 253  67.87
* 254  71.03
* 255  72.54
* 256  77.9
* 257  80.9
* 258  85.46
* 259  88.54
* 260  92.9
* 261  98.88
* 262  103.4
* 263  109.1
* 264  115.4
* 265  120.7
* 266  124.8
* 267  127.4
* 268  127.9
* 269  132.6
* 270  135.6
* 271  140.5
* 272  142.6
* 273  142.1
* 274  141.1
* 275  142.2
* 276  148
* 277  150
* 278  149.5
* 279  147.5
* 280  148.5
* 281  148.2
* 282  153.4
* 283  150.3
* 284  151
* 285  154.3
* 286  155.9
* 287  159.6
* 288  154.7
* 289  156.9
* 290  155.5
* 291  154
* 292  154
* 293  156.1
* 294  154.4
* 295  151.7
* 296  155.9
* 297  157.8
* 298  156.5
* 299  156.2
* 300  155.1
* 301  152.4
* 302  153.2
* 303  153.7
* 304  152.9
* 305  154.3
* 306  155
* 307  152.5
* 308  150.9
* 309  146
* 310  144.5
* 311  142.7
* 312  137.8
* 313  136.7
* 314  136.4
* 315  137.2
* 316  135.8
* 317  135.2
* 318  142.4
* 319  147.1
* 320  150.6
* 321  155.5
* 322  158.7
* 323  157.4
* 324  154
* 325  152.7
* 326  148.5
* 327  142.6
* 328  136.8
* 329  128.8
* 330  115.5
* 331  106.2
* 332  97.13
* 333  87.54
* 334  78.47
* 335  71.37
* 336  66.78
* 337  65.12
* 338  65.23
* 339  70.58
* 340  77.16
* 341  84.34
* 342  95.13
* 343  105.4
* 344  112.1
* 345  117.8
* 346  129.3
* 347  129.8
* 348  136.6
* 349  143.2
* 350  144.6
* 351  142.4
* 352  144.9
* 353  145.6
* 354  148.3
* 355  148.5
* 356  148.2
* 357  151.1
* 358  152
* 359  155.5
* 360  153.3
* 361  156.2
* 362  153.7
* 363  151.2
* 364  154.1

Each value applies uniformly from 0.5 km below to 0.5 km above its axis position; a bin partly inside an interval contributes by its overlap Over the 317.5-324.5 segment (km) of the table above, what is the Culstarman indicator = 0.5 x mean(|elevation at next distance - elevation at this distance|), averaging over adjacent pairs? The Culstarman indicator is 1.75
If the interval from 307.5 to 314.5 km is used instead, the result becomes 1.21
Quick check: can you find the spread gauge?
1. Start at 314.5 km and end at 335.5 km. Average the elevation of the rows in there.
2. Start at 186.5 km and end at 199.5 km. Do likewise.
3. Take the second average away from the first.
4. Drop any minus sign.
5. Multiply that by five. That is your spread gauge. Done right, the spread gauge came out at 14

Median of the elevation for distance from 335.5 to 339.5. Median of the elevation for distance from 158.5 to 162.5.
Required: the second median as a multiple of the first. 2.1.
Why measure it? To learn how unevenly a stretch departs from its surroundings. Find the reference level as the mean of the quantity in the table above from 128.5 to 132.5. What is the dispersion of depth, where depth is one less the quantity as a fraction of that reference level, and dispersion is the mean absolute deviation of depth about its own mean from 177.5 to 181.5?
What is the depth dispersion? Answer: 0.003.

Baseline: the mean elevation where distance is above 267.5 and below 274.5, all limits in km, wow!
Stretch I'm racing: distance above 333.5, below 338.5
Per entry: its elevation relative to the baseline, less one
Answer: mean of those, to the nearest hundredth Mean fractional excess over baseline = -0.50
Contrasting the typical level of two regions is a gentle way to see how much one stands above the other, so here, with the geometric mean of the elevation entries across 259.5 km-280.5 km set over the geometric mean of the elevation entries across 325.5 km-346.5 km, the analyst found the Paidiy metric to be 1.34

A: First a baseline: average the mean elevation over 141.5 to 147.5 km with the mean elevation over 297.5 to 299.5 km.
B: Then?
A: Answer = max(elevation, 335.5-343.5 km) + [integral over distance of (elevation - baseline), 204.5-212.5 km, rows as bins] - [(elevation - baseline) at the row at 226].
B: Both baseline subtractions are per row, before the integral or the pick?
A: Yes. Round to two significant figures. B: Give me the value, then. 25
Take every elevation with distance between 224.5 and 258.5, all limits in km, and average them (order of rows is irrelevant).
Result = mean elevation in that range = 94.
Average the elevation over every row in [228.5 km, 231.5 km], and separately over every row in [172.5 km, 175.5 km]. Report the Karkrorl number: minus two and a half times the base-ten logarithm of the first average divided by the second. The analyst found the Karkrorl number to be 0.10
